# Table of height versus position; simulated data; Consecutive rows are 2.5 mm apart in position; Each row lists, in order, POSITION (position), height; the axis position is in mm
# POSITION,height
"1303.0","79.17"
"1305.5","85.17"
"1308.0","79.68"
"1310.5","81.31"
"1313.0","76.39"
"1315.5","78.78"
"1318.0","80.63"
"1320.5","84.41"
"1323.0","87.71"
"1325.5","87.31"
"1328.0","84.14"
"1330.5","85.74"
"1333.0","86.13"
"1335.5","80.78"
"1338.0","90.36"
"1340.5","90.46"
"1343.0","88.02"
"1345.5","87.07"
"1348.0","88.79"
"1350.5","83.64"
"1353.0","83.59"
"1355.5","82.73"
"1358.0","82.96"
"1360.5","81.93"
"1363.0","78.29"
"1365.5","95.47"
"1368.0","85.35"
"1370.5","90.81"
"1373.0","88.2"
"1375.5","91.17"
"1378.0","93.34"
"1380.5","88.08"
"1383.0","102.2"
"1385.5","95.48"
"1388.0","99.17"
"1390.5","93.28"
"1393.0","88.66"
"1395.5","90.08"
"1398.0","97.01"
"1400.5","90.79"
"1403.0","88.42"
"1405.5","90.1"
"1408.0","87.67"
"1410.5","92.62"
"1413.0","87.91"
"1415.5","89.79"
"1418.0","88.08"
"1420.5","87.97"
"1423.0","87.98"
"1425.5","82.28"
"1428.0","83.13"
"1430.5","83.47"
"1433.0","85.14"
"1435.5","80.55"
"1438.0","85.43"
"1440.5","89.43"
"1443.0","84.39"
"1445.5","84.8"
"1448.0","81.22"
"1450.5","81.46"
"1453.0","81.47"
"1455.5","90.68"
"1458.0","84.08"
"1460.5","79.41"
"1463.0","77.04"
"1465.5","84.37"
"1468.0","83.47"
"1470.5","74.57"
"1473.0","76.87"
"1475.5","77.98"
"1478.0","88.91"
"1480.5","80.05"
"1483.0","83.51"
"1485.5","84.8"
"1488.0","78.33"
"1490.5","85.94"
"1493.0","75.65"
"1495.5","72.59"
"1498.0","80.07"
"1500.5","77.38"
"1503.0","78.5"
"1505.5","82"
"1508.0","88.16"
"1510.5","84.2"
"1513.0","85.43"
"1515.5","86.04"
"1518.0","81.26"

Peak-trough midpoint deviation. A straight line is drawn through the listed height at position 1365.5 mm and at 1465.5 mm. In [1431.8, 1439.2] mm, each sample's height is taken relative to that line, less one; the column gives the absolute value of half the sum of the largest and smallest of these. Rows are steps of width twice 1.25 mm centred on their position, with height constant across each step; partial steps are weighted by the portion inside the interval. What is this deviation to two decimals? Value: 0.05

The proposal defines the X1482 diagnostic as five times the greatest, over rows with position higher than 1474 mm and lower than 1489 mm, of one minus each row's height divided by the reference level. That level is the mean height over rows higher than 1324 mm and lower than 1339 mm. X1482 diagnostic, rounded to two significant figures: 0.45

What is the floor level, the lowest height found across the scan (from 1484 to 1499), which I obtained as 72.59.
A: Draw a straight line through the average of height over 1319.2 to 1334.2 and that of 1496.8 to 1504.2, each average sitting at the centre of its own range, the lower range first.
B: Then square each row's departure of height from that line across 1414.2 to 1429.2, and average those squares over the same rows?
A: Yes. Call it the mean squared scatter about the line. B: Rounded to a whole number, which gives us 28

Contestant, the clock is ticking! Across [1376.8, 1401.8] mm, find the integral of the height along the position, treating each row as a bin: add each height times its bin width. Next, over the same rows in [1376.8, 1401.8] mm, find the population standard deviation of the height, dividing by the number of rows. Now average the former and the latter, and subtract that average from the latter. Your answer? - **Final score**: -1170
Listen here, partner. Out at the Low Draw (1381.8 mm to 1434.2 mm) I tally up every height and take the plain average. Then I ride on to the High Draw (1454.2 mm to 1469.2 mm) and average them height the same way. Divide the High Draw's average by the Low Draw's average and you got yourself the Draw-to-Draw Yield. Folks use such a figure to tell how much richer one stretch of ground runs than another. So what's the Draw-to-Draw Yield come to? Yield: 0.92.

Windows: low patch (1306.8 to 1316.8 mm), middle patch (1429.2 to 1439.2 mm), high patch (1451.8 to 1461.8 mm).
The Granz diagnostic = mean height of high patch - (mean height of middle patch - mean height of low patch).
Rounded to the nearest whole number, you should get 79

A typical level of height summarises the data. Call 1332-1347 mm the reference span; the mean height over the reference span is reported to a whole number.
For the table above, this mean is 87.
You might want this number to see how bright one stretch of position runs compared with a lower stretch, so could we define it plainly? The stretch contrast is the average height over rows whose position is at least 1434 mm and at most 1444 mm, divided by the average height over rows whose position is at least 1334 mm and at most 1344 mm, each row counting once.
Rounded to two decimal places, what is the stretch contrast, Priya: 0.97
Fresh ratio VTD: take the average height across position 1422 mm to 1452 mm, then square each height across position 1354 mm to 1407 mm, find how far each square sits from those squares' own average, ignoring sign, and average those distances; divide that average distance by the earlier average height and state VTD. 9.6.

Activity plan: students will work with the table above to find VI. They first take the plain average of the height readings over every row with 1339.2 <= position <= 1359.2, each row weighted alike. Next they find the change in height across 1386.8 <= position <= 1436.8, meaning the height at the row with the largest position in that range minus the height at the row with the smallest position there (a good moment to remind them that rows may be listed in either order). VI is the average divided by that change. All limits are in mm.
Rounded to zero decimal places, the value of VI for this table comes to -5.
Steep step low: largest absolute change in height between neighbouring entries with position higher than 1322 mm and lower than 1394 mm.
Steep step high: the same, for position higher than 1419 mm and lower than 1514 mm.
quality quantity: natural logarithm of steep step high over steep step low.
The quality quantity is -0.45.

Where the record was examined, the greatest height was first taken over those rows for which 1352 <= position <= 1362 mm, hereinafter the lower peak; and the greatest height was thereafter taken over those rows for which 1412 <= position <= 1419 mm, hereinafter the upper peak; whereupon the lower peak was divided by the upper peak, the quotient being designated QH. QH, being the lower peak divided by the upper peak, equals 0.93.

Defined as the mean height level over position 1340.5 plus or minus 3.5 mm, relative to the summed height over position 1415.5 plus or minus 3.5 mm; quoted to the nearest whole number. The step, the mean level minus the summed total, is -176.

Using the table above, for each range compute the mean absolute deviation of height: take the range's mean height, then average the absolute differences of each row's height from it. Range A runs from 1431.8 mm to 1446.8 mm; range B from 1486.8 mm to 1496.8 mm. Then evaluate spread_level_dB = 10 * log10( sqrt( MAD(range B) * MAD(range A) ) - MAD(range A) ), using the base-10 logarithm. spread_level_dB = -0.4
